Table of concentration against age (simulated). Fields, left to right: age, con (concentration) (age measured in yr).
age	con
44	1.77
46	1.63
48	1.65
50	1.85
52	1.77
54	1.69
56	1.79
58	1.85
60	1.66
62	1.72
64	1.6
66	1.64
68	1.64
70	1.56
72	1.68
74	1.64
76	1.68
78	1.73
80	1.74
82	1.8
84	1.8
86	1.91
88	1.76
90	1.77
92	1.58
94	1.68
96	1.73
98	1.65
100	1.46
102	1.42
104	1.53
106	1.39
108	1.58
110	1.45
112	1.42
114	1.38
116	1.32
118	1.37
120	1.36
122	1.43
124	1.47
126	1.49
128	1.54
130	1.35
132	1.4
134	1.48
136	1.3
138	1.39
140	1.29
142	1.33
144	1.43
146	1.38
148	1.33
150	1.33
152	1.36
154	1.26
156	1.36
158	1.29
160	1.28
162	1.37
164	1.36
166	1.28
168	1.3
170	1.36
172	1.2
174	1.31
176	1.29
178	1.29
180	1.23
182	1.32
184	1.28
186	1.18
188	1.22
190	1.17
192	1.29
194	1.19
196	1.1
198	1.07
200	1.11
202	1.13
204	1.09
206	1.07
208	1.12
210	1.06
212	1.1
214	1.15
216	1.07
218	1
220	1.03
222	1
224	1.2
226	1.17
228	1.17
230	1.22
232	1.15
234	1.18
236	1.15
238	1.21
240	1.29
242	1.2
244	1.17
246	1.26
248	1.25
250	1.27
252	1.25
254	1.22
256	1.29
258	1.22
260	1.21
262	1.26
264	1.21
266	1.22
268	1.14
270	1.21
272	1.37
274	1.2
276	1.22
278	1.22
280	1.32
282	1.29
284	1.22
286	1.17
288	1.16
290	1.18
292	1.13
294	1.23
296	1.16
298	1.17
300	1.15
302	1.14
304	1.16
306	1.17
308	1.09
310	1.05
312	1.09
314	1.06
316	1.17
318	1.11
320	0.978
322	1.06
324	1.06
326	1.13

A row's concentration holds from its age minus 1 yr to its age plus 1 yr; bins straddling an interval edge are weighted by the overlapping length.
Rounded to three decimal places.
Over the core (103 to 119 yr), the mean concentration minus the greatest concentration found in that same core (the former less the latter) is -0.150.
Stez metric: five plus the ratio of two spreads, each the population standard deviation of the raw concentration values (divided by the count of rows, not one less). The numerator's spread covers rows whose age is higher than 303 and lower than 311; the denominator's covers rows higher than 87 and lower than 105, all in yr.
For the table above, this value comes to 5.4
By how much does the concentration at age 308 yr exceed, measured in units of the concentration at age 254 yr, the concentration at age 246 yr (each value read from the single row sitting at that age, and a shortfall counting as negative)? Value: -0.14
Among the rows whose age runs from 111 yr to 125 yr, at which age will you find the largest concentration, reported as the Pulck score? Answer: 124 yr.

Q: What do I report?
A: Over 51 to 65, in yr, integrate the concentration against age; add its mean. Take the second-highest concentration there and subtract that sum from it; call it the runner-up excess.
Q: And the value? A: -24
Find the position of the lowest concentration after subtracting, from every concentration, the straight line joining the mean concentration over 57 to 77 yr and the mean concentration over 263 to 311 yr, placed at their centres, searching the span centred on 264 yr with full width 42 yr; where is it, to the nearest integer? 244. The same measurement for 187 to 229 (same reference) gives 218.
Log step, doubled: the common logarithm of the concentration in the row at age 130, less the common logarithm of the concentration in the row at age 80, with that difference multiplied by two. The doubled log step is -0.22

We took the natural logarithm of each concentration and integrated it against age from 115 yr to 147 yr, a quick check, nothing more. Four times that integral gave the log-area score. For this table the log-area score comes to 43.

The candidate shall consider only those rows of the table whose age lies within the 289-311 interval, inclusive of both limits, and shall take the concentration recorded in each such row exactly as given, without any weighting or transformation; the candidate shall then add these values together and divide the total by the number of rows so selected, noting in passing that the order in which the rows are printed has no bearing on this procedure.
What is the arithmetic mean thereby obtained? 1.1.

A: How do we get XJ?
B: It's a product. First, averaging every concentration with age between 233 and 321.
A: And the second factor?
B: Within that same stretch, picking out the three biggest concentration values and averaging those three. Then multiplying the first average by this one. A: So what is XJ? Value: 1.6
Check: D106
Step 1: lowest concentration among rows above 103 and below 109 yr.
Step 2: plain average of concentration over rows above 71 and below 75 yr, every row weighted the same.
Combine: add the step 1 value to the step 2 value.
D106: 3.05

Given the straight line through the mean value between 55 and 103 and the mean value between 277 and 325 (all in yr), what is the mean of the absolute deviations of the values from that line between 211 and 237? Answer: 0.21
